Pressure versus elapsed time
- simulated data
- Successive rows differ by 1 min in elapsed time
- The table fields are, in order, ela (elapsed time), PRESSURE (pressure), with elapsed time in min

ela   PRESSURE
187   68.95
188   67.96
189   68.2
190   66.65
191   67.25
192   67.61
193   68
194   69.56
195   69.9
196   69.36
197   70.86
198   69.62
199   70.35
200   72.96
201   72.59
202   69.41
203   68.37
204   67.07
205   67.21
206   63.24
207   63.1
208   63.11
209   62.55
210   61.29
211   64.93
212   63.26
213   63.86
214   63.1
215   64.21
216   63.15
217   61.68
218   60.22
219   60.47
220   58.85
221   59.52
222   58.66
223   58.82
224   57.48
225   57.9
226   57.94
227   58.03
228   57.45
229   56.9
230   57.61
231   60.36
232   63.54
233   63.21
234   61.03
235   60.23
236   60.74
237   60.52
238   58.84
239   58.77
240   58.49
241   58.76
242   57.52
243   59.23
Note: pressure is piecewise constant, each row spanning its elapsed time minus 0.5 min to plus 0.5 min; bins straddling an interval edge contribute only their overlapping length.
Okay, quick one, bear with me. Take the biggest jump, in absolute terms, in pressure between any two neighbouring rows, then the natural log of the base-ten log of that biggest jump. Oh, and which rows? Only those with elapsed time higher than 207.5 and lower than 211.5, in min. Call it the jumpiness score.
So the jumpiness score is -0.6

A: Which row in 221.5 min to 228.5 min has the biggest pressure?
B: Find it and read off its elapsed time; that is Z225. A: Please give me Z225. 223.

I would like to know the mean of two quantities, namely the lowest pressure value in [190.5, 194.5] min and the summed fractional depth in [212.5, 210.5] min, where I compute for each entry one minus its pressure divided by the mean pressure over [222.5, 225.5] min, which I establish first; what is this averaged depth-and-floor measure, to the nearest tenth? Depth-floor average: 33.5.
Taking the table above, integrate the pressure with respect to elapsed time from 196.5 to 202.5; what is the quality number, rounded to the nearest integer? 426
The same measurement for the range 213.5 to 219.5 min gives 373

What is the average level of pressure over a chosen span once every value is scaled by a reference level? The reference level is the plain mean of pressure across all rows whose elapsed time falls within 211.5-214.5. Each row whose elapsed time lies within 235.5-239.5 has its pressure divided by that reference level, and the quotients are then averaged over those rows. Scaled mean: 0.942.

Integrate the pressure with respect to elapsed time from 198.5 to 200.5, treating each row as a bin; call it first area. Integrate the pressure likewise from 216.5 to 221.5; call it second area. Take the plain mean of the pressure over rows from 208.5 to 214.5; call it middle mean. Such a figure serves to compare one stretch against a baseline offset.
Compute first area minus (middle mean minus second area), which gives 381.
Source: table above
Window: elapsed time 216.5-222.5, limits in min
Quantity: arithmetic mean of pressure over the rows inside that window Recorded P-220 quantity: 60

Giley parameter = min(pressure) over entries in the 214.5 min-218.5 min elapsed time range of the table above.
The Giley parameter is 60.22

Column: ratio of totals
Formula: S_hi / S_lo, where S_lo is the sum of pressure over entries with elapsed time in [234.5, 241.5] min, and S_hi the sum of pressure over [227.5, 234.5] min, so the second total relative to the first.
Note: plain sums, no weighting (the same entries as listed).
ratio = 1.01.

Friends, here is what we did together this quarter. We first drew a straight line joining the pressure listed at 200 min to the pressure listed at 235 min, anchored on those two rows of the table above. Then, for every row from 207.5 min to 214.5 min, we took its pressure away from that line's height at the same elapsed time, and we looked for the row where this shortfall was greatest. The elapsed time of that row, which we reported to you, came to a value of 210 min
